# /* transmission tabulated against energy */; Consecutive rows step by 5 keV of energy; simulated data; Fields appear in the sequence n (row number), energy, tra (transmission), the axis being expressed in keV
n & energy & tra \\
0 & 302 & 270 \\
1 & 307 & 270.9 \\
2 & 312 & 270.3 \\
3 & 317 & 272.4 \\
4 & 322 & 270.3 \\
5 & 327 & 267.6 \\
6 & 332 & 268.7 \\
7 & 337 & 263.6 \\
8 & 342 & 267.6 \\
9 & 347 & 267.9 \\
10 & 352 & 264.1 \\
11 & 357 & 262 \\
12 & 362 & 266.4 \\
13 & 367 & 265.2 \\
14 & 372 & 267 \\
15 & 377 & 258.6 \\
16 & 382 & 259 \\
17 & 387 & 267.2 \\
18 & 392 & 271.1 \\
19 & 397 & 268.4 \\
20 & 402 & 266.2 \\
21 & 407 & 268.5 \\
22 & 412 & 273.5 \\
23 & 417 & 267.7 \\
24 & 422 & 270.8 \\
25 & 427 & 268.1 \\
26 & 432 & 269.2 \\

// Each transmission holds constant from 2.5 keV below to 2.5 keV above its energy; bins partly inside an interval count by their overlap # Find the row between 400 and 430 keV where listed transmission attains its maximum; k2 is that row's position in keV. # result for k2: 412 keV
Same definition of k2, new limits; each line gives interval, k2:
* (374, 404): 392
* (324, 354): 332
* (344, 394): 392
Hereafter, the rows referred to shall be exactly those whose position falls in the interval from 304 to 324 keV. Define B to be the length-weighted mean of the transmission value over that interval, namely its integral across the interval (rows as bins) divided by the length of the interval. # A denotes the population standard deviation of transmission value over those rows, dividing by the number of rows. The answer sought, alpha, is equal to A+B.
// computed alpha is 272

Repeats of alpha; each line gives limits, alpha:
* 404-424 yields 272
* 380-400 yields 271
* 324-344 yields 269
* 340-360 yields 268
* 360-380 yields 267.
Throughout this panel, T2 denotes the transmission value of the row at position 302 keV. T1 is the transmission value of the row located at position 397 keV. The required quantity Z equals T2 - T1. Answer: 2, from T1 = 268.4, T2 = 270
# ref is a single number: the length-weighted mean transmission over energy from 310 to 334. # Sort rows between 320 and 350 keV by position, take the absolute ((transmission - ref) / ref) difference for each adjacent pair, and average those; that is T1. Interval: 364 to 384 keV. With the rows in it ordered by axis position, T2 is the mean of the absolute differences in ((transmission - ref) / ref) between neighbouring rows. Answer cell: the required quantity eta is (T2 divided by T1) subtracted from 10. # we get 8.66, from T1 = 0.010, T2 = 0.0131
